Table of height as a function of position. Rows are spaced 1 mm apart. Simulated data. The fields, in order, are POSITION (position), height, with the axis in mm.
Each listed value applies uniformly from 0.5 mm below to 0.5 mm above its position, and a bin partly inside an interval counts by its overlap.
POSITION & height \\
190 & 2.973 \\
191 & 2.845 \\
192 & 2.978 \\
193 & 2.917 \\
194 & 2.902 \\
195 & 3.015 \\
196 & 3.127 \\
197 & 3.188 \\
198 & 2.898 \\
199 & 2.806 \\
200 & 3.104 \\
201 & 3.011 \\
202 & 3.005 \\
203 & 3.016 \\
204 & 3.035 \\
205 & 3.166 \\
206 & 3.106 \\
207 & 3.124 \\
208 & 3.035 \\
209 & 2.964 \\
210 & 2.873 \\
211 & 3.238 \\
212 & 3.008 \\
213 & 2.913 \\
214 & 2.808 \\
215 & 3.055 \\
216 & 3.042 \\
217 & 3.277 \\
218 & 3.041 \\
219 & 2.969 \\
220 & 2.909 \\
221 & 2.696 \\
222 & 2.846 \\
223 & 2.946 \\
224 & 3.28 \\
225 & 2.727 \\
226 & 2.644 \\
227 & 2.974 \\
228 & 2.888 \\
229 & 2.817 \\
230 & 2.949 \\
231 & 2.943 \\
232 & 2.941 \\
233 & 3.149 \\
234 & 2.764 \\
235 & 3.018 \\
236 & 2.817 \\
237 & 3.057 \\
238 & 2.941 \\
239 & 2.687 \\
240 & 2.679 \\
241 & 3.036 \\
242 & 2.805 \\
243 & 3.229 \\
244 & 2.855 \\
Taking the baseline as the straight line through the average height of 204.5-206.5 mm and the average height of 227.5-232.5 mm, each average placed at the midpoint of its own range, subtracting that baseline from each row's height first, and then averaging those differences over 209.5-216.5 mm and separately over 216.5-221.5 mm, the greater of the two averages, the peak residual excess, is -0.032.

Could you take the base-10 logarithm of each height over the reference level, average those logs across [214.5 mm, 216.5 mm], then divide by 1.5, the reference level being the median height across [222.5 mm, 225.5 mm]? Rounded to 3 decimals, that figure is 0.010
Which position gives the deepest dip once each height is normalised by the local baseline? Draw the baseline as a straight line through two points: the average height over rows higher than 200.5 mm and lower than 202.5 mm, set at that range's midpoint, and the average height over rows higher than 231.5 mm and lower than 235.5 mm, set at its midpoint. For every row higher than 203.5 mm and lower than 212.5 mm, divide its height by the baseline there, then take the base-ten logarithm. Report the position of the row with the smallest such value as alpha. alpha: 210 mm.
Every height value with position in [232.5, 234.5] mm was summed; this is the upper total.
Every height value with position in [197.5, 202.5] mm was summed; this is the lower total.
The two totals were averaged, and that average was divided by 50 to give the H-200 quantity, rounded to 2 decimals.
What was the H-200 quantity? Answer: 0.21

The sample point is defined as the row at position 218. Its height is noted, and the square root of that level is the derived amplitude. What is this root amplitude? 1.74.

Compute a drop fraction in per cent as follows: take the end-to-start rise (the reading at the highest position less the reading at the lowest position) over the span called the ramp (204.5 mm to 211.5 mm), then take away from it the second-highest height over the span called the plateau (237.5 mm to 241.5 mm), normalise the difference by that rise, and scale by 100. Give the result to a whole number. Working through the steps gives -3985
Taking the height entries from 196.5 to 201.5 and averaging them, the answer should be 3.001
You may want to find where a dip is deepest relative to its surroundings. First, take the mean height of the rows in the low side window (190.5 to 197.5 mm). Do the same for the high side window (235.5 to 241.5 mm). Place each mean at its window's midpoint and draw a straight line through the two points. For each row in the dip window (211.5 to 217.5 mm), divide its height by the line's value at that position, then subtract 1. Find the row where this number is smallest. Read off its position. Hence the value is 214 mm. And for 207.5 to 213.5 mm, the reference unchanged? 210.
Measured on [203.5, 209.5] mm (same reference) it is 209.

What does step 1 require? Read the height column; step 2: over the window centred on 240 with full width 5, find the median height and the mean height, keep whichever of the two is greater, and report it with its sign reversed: -2.83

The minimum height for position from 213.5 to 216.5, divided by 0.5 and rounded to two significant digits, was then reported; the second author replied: 5.6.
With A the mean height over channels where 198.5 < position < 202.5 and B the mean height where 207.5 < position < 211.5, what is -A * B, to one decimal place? -9.0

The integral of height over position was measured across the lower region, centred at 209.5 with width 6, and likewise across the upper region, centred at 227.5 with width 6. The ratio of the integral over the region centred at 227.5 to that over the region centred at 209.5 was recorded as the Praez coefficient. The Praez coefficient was 0.93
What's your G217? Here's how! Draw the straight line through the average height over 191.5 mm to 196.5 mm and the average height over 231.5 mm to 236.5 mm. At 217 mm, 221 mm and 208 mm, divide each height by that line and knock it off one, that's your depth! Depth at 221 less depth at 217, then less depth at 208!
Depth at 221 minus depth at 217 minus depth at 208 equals 0.22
